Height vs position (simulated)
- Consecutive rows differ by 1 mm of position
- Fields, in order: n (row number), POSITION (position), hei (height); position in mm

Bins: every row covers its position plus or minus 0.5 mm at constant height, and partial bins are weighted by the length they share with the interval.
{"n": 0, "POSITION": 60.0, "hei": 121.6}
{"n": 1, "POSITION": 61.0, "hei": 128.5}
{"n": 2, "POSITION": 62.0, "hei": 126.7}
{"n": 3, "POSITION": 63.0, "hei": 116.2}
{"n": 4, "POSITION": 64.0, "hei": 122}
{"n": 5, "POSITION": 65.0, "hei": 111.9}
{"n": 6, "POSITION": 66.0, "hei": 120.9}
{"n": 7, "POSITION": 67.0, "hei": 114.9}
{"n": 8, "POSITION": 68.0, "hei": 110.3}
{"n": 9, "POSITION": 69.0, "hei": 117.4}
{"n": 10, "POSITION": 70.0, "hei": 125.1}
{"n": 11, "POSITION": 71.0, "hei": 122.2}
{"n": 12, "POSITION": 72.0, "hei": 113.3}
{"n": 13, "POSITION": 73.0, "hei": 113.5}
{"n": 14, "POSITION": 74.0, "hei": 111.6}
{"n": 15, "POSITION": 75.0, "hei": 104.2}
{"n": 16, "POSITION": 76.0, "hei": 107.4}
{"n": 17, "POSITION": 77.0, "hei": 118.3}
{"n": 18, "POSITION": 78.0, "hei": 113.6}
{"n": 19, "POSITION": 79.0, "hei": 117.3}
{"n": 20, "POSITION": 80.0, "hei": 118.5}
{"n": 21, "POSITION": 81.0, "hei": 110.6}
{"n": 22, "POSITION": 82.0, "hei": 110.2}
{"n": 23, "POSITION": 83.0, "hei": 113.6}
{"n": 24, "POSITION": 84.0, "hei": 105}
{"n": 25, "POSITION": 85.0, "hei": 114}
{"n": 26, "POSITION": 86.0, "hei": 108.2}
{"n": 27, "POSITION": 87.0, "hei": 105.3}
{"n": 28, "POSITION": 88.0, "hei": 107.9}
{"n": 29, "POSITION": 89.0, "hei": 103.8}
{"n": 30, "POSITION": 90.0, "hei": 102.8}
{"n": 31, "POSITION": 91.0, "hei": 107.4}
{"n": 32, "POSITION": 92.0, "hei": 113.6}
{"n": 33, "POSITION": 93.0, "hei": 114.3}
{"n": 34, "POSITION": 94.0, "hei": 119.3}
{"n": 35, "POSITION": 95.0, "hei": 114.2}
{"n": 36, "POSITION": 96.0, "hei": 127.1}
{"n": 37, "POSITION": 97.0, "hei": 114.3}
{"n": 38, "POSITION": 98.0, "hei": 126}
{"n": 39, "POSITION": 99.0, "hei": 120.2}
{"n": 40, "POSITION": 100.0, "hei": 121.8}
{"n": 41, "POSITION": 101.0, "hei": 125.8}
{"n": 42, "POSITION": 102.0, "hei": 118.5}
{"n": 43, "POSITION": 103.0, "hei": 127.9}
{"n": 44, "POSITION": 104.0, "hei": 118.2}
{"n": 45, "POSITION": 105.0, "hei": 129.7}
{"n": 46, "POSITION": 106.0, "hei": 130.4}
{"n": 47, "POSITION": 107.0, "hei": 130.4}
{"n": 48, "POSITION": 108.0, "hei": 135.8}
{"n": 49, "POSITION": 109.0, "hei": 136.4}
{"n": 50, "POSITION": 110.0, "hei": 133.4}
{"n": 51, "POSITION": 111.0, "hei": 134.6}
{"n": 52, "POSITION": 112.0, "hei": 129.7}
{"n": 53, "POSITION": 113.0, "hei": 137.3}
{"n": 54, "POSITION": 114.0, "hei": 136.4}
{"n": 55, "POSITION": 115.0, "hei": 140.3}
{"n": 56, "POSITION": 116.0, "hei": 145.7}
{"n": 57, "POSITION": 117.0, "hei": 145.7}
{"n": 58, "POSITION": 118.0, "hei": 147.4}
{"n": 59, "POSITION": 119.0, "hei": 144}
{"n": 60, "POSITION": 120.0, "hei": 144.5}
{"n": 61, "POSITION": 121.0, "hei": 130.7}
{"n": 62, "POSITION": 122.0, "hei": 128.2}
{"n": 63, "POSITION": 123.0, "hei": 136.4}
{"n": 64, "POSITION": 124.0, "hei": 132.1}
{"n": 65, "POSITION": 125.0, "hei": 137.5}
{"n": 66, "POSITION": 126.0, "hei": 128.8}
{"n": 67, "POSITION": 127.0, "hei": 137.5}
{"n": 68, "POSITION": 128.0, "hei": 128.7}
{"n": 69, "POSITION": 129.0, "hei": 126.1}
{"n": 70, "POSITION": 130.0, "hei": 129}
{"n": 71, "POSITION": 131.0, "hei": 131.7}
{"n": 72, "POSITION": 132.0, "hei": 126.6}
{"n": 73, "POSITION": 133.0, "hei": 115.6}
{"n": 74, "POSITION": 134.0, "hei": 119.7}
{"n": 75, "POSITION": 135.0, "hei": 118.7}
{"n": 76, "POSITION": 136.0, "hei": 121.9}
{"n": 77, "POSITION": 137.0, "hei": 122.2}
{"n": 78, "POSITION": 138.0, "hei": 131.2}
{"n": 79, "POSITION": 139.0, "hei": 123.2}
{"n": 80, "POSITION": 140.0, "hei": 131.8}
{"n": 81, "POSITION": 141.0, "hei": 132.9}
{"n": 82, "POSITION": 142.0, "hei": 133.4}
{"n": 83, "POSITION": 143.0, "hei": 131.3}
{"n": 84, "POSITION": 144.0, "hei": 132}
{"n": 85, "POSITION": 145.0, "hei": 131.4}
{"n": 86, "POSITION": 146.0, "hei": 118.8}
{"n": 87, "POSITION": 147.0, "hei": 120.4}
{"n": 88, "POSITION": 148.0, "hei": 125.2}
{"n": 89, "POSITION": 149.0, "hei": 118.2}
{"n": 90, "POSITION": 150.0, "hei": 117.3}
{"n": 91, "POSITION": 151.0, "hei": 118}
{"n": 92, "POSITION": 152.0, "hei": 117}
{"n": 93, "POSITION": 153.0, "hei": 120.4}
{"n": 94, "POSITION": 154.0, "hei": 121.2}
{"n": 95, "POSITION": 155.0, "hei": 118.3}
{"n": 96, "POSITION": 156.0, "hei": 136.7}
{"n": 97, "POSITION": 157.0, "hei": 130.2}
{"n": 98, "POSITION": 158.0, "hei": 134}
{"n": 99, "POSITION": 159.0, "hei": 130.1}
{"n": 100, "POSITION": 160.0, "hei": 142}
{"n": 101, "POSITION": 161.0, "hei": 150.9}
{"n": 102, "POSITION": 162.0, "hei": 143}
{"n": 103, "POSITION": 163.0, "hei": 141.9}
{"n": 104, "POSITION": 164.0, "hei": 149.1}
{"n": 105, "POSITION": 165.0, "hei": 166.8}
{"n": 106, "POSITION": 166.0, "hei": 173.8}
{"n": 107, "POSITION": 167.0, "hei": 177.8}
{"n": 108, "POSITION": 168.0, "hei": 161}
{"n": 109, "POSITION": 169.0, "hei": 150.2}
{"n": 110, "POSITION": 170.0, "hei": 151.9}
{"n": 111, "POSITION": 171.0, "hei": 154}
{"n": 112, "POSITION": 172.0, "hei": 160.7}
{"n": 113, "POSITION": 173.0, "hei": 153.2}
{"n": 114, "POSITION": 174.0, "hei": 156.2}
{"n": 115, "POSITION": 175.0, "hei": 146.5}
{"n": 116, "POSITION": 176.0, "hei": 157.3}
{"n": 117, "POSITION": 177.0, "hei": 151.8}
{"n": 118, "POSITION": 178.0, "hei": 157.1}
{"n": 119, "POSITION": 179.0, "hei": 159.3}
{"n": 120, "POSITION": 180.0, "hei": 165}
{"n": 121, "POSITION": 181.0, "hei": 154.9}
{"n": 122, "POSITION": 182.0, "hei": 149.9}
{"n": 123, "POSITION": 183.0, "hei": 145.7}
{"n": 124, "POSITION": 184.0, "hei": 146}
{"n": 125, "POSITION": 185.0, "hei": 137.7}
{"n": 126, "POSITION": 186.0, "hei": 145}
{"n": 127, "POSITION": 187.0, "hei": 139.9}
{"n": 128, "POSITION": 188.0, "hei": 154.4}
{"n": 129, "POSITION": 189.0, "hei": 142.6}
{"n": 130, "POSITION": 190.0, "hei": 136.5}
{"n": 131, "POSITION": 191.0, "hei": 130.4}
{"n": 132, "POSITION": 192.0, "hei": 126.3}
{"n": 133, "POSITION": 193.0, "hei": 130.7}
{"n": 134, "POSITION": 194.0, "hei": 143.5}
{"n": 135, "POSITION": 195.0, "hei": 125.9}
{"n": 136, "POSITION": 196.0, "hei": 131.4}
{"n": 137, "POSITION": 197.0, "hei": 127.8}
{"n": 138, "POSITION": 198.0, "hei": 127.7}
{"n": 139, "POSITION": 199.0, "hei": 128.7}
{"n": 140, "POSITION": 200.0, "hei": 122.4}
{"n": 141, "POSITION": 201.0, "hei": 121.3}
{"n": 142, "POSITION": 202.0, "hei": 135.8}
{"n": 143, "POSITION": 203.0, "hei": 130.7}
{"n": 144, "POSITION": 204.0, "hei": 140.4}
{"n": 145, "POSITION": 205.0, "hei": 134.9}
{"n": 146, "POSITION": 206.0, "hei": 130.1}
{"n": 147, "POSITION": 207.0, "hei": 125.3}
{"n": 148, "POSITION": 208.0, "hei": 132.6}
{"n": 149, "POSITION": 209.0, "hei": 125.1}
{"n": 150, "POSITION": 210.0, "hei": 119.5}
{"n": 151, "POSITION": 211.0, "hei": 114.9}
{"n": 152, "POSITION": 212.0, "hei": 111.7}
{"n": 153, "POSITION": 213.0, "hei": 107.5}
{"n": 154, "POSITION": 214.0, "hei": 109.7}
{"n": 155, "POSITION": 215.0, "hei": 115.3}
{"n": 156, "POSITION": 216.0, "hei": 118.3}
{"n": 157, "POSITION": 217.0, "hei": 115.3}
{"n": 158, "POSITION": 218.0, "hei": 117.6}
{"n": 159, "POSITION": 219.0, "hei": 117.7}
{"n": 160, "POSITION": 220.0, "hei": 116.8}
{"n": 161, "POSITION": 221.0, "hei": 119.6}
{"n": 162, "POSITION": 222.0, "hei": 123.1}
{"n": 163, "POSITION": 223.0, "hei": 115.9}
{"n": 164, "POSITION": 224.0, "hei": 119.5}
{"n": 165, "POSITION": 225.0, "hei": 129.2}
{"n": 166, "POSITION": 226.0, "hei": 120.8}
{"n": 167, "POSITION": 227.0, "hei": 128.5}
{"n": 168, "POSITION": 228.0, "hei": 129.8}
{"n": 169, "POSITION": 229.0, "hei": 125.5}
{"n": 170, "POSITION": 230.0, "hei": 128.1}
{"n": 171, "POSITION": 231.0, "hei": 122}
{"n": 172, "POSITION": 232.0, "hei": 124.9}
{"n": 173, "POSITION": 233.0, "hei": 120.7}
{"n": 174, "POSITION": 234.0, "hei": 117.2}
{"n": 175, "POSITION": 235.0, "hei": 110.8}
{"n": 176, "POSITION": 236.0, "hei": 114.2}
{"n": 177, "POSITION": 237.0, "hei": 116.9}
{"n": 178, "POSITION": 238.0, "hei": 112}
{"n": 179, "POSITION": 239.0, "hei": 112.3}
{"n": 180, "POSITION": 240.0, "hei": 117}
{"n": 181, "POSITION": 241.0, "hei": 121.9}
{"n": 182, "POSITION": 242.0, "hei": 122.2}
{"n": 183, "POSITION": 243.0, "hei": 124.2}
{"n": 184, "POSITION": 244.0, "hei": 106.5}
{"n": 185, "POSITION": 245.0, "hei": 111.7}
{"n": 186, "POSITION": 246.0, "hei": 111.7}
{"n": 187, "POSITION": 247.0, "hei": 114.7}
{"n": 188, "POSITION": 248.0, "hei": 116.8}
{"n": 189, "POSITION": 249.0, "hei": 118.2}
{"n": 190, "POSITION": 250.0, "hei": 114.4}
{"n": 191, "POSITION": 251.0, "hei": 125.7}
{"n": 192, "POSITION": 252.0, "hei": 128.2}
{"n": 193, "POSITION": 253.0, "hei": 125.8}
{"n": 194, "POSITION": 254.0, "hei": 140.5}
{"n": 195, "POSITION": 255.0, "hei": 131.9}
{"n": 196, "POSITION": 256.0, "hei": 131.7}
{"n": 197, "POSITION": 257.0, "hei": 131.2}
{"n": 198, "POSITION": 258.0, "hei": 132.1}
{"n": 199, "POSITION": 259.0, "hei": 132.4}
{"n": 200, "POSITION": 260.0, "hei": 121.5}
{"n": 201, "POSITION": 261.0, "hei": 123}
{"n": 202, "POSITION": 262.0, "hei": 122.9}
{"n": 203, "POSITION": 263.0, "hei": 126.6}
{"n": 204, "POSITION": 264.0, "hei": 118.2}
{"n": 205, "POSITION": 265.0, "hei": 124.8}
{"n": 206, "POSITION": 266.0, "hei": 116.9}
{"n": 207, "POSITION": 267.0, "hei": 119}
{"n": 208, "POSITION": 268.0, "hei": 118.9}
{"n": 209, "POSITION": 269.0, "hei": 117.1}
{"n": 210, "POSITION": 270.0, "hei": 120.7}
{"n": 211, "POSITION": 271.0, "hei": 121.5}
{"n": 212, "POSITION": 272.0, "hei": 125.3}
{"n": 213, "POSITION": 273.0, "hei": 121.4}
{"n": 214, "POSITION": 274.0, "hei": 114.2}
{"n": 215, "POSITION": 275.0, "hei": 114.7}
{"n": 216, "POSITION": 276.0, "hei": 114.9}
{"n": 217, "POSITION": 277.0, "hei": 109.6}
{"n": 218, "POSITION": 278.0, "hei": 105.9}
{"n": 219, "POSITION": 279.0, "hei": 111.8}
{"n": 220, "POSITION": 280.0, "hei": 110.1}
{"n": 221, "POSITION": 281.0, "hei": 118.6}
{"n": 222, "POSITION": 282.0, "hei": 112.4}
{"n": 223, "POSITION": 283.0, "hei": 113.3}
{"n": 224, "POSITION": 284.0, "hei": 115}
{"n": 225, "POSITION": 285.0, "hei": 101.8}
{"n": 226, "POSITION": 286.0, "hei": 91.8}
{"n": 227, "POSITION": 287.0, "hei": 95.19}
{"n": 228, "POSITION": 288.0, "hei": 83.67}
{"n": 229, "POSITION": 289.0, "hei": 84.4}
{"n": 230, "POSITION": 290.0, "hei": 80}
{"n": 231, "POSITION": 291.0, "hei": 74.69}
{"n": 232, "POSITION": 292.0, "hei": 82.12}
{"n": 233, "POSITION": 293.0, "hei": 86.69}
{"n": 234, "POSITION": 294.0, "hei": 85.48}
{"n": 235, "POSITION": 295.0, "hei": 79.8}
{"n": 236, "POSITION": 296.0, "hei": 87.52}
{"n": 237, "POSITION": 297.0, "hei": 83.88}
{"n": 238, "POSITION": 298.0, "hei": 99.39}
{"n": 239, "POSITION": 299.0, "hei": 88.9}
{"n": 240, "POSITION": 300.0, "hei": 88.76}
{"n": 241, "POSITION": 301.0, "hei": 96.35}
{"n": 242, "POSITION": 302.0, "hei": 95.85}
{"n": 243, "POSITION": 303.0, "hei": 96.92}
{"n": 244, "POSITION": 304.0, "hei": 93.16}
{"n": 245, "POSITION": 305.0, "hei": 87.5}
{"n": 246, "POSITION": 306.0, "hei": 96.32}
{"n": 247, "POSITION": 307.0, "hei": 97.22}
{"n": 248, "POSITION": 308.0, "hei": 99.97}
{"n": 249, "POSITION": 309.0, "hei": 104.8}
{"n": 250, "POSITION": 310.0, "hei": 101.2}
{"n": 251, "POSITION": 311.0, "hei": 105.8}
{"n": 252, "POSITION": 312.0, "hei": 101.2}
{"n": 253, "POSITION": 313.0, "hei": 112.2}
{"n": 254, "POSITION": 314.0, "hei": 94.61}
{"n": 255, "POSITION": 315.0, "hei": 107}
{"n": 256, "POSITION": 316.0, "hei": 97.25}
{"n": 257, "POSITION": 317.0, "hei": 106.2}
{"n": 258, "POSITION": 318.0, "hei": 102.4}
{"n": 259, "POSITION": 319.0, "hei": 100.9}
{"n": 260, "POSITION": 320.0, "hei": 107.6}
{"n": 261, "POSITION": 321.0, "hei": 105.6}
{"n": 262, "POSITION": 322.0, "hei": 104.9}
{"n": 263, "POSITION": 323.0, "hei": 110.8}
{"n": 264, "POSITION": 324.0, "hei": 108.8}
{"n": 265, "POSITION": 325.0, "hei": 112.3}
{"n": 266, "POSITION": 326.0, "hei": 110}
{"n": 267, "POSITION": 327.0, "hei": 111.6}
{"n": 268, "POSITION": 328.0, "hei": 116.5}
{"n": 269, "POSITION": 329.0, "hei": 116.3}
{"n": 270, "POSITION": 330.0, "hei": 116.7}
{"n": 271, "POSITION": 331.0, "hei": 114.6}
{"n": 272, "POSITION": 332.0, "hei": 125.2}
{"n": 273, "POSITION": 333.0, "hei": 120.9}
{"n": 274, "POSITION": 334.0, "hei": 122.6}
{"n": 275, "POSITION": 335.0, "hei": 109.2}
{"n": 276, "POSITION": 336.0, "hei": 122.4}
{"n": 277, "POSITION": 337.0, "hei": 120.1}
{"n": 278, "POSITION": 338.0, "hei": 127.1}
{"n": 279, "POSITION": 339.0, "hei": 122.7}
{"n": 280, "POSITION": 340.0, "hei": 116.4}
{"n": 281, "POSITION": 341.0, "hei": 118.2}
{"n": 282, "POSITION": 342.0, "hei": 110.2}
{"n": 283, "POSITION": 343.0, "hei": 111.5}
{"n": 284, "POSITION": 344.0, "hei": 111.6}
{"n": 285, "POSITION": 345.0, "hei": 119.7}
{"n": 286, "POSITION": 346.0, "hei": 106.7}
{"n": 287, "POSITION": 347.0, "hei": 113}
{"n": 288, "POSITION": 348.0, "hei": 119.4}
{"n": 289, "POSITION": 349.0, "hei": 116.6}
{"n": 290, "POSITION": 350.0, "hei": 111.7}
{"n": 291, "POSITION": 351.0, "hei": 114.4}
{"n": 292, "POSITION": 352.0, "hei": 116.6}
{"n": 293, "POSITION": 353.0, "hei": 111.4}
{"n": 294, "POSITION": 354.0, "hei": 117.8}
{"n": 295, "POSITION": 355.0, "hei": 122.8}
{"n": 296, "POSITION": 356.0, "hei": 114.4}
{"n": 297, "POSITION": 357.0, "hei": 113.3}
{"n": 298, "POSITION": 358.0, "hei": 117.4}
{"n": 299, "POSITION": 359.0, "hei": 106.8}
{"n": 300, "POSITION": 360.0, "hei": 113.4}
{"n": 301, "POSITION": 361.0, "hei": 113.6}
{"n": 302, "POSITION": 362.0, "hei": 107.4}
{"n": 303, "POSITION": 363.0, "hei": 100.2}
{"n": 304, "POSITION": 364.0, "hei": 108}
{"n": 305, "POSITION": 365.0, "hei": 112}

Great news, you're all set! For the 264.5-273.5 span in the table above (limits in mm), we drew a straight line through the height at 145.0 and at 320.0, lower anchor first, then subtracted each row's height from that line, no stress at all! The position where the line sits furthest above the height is 266.0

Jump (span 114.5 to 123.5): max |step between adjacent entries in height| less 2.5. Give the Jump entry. 11.3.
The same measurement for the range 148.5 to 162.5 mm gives 15.9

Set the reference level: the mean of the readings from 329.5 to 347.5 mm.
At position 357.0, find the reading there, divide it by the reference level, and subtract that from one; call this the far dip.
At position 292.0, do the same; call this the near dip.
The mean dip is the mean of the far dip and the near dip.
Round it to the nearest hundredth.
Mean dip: 0.17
